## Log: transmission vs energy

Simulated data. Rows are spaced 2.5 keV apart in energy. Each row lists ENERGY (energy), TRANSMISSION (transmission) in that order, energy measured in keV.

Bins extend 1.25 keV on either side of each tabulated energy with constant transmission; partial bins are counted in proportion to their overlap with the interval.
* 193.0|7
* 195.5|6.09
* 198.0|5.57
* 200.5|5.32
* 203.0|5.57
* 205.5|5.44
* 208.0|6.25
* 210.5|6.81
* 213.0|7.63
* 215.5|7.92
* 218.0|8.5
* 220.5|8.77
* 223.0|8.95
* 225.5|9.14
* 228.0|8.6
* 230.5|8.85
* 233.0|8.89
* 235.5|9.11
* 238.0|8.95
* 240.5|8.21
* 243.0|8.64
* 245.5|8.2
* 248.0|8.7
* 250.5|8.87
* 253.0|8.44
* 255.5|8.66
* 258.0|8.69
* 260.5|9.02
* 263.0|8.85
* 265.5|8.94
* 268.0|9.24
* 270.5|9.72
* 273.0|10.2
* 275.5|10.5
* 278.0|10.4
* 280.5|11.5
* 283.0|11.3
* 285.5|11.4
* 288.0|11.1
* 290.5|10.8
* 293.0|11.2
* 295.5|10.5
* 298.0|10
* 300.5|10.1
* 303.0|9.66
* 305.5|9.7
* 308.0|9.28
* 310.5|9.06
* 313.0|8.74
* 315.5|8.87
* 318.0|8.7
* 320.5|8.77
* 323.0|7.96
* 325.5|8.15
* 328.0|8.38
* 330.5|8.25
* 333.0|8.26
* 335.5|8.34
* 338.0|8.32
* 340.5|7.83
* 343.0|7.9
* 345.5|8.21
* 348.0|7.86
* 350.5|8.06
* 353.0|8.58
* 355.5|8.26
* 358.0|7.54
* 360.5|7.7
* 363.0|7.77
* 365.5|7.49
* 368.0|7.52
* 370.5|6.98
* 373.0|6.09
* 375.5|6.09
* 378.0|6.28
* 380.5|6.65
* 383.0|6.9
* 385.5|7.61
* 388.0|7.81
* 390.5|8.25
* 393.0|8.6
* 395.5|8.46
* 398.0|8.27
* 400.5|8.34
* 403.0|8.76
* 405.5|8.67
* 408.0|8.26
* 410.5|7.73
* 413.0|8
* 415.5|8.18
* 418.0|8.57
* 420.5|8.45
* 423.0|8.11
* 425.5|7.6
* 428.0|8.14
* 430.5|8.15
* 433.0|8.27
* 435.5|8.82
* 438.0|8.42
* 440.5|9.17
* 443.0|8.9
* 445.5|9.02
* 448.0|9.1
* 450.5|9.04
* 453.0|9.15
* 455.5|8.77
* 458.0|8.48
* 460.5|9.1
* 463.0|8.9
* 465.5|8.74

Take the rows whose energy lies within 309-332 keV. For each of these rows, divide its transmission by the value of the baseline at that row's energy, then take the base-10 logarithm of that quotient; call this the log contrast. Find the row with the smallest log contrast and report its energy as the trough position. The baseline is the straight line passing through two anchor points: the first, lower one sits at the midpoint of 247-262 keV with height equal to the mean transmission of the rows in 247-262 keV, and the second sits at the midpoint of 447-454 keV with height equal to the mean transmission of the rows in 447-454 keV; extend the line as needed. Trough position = 323.0 keV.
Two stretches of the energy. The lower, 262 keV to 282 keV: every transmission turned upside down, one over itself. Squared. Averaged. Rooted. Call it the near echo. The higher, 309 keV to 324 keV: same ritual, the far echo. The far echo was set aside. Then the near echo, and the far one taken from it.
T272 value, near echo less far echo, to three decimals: -0.014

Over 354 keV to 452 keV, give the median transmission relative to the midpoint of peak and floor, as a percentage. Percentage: 107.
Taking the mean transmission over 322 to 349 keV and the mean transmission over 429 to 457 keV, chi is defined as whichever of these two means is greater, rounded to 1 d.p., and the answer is 8.8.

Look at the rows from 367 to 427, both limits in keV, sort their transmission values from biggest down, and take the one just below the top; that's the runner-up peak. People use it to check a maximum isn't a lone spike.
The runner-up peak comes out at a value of 8.67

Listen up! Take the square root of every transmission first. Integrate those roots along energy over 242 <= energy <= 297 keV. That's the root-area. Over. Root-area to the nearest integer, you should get 172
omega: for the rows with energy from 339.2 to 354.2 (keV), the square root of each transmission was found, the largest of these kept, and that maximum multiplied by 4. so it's 11.7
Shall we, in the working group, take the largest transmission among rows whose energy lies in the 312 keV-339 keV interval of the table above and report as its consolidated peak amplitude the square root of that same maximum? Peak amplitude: 2.98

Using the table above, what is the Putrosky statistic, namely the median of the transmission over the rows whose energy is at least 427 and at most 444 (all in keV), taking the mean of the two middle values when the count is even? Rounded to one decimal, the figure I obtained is 8.4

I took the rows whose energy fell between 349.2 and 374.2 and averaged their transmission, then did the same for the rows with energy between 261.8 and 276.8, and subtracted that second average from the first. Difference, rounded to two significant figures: -2.0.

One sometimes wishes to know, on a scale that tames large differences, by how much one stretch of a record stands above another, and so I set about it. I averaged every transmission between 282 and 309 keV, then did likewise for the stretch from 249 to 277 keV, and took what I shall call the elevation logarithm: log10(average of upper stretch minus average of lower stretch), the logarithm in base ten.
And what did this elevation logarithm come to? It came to 0.10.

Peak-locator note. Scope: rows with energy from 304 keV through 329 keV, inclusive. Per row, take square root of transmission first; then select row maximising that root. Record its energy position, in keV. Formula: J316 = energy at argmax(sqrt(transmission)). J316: 305.5 keV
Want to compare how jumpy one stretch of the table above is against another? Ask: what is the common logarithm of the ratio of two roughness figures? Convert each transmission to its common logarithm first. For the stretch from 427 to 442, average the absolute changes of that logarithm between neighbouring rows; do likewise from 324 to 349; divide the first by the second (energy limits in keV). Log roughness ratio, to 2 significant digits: 0.26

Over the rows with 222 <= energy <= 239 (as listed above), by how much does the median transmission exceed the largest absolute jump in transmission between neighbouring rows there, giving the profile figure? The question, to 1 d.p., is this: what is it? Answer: 8.4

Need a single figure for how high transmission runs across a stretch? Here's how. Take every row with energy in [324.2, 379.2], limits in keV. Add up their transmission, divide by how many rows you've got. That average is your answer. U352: 7.7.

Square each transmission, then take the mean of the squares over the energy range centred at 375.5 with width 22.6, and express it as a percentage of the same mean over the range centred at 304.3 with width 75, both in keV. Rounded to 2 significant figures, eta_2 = 51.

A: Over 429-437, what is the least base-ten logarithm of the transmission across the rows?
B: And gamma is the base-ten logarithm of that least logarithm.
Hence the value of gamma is -0.040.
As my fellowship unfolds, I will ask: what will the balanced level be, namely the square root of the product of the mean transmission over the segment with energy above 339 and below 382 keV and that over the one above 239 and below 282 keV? 8.3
